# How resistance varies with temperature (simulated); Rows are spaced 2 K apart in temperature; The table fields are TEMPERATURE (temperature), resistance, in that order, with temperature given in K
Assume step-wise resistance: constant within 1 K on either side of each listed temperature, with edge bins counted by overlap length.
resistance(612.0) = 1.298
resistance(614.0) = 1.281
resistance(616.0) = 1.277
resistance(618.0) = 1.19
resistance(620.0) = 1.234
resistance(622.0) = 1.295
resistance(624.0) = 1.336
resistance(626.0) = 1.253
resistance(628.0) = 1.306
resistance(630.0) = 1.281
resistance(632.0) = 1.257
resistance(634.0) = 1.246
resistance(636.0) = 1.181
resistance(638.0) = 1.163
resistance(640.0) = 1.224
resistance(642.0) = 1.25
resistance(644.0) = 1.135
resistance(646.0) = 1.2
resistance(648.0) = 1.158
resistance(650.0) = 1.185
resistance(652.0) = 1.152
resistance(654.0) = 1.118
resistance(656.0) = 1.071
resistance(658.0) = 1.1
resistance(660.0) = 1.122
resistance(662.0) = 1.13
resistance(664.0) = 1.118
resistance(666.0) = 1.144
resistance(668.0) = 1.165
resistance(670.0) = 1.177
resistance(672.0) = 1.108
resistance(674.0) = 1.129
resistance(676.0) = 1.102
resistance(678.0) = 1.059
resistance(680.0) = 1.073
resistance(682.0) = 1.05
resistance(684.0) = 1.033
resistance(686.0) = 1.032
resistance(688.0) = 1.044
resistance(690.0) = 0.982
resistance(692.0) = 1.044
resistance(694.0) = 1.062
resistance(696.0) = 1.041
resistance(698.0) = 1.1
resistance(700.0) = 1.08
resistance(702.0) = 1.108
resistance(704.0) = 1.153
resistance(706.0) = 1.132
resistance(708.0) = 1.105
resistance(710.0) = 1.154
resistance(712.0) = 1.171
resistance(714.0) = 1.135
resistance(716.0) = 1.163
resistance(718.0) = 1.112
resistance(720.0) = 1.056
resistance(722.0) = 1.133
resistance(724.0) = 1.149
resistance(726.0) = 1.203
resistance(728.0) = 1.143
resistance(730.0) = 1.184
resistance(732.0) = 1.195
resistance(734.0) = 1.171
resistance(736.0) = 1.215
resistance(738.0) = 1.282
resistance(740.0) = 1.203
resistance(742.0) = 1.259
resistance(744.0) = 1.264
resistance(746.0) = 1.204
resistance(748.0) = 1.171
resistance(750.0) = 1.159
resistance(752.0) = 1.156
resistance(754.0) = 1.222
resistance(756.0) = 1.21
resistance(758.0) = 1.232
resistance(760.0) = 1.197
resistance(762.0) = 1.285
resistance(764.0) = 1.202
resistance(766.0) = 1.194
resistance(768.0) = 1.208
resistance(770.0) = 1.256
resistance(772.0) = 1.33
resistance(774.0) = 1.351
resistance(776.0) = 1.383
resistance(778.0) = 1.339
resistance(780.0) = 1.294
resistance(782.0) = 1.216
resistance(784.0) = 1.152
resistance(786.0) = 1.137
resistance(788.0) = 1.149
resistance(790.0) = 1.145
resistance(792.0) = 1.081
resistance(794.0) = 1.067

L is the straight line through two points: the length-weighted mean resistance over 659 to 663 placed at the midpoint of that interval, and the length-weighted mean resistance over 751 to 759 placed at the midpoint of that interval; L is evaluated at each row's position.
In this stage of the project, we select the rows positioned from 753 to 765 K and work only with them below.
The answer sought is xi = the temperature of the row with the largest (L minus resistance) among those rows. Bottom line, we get 760.0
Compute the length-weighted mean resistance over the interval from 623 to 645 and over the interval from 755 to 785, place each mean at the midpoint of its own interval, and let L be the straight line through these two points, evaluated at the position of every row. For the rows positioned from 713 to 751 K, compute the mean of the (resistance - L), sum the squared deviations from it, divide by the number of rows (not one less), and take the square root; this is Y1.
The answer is 0.053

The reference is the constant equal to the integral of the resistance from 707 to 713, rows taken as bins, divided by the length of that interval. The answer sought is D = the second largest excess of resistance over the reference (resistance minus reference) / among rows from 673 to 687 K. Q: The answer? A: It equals -0.041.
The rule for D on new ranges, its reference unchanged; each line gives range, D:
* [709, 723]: 0.020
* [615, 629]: 0.163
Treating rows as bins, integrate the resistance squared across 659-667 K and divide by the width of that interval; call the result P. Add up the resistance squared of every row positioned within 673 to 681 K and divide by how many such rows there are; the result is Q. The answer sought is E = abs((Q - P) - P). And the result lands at 1.36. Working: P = 1.27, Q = 1.19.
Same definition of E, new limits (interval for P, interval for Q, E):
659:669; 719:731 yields 1.27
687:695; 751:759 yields 0.68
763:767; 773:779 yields 1.03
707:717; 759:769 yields 1.14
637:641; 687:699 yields 1.76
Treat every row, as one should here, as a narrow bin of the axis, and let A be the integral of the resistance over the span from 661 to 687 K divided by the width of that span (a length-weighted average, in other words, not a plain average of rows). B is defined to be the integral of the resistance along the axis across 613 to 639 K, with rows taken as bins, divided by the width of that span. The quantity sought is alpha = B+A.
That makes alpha 2.36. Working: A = 1.10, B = 1.25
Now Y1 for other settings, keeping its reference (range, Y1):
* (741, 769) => 0.037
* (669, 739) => 0.061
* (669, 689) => 0.046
